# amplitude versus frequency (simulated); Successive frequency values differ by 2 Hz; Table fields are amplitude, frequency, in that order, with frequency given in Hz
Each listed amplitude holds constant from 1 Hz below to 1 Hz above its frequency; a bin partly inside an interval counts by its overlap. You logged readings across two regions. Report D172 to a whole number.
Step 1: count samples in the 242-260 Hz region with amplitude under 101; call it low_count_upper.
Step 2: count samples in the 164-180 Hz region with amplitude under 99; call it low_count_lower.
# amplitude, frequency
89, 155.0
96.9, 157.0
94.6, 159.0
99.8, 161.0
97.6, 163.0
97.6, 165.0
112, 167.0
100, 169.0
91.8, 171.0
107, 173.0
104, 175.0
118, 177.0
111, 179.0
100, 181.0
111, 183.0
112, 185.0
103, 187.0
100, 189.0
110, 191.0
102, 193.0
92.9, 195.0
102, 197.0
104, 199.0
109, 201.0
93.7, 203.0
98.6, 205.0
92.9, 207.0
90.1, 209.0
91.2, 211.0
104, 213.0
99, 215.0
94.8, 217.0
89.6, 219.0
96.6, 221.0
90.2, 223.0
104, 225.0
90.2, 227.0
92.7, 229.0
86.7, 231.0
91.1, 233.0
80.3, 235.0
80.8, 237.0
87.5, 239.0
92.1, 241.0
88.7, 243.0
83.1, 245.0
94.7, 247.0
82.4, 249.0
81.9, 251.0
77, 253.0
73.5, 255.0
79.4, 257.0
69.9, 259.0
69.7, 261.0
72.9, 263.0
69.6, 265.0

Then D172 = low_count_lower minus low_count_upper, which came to -7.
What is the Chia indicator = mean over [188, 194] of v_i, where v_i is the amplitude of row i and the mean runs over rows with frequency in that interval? 104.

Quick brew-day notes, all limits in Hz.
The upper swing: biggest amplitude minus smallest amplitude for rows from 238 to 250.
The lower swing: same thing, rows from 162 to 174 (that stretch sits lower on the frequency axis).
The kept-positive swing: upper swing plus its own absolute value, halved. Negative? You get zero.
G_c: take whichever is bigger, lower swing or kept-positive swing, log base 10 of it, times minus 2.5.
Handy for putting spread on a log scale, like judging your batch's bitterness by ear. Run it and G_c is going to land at -3.3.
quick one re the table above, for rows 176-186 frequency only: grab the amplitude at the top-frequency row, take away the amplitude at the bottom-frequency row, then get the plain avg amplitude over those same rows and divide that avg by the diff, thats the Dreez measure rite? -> -18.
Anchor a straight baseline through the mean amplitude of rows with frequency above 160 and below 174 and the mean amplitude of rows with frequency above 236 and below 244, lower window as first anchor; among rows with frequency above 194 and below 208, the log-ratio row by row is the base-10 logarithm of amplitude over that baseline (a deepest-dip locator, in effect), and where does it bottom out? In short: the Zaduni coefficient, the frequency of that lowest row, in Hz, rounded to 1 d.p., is 195.0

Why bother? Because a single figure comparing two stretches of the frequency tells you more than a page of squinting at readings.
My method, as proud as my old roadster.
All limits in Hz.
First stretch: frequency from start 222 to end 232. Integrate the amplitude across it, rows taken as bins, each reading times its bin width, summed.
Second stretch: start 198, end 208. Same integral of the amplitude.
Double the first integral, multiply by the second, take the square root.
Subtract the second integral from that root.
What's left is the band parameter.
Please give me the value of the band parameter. 363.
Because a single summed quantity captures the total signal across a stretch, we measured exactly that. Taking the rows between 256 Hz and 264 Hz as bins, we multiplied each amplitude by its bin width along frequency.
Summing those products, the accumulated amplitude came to 584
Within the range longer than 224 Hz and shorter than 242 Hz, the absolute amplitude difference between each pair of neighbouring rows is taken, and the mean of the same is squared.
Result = 38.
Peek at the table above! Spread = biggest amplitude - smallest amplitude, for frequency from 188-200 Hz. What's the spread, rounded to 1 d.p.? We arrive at 17.1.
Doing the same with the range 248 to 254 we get 5.4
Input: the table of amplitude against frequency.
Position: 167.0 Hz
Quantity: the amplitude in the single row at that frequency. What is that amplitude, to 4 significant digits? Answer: 112.0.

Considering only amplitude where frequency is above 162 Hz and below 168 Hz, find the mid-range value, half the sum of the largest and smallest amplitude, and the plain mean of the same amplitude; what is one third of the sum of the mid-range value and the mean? 69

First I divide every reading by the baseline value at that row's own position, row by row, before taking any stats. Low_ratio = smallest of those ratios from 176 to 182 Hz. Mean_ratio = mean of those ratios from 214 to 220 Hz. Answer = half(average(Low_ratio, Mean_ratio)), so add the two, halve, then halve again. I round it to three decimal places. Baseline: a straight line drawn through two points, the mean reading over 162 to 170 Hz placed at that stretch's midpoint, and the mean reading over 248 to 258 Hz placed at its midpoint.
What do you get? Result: 0.523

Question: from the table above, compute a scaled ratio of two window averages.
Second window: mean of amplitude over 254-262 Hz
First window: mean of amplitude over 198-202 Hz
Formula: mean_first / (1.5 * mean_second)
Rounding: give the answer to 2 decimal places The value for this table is 0.97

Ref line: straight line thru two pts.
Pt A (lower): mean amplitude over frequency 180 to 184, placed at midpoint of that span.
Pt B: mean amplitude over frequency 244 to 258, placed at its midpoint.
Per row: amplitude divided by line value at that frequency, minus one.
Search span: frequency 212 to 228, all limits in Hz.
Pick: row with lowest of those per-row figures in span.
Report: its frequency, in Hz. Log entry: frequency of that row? 219.0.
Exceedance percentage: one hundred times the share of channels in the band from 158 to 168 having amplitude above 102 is 20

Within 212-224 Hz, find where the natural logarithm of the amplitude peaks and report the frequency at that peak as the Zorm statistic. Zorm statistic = 213.0 Hz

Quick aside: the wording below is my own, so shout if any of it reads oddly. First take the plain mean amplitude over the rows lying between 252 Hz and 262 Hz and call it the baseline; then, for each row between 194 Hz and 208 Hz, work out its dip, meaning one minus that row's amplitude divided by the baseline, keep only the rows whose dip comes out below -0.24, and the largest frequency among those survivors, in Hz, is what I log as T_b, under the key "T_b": 207.0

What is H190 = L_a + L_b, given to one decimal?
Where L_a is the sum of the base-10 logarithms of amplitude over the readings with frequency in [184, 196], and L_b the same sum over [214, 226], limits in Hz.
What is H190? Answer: 24.0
